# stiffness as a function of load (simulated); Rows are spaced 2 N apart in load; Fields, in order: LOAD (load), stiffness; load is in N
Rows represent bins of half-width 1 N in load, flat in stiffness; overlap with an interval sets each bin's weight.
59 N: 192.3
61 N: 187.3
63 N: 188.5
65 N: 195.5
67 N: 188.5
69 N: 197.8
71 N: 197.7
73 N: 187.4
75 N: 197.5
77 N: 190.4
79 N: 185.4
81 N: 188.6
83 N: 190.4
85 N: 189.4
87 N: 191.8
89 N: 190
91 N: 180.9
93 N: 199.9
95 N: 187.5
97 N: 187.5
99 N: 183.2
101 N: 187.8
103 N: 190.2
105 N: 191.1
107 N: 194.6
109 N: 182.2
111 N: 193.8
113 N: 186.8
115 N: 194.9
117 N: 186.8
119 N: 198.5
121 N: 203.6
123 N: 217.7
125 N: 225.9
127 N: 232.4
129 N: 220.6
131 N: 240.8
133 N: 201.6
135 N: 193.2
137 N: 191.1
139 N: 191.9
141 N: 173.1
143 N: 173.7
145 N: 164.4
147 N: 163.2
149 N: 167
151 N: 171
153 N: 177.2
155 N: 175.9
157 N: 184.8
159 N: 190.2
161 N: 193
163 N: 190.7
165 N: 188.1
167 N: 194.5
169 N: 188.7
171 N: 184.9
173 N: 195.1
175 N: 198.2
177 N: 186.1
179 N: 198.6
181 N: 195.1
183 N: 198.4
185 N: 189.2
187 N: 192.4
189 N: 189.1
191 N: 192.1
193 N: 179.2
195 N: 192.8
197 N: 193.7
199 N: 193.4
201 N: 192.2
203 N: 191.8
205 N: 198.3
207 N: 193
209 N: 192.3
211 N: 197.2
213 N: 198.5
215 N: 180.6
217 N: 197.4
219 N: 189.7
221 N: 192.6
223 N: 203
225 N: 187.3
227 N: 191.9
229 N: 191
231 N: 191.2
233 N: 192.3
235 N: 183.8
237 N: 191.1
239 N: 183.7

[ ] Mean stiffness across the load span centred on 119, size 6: 196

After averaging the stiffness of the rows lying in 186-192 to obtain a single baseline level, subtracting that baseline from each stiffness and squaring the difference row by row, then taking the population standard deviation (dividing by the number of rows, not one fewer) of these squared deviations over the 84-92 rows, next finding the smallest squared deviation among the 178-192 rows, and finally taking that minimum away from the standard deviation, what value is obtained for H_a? 44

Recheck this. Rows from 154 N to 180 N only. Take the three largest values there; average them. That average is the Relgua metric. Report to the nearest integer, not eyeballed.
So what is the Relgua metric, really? 197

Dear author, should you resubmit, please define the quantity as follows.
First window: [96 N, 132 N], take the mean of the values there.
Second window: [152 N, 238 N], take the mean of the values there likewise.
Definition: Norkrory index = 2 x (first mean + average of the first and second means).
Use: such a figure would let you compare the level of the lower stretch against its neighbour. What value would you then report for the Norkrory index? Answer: 794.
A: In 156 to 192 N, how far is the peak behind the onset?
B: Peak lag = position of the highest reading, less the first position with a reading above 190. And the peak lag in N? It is 20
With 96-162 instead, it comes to 28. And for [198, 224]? 24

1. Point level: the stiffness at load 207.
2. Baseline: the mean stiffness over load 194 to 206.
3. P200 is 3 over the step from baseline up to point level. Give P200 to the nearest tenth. -4.3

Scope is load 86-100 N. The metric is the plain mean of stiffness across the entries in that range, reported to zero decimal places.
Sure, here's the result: 189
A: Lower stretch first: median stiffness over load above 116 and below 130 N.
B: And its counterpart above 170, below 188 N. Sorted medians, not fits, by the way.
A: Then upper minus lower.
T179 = -23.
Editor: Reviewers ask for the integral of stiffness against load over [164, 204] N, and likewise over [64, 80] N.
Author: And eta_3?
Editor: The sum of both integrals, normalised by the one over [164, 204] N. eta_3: 1.4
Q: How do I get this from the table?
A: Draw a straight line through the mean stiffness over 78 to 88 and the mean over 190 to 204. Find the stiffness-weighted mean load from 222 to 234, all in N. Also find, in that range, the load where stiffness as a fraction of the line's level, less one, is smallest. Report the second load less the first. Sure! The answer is -3.0 N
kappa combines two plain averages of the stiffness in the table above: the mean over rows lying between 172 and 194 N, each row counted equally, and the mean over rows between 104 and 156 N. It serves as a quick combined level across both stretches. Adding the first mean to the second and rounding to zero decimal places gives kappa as 385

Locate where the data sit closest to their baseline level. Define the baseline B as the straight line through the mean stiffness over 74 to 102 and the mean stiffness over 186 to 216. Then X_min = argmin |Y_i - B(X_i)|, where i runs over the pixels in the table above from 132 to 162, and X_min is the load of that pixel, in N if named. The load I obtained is 159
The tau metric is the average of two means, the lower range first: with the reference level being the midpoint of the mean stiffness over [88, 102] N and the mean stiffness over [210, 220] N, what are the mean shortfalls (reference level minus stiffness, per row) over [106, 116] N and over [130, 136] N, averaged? -11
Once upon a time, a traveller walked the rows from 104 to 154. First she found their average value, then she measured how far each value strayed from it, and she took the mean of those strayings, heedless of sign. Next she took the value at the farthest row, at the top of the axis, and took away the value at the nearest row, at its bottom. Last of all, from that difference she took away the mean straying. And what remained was -30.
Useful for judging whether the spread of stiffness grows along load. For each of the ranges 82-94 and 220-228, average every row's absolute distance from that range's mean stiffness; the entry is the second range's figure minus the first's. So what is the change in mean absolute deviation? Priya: 1.0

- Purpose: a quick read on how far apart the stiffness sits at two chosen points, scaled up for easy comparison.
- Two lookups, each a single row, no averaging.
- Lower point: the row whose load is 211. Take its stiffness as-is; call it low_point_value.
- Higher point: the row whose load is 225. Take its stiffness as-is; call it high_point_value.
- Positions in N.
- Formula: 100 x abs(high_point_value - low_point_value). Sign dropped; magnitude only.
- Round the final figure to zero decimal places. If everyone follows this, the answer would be 990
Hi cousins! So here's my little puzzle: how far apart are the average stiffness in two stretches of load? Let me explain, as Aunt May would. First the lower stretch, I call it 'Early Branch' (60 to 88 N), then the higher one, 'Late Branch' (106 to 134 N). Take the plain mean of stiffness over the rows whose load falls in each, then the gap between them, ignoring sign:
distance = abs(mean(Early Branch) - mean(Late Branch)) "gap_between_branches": 15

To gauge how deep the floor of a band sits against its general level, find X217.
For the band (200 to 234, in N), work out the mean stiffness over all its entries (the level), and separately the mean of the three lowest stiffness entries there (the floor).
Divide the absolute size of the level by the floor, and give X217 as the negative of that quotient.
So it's -1.04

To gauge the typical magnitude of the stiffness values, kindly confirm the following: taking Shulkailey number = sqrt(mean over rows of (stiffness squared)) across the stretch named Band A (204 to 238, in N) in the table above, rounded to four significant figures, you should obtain 192.5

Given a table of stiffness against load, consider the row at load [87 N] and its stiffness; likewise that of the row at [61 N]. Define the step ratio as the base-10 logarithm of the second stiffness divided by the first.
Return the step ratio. -0.01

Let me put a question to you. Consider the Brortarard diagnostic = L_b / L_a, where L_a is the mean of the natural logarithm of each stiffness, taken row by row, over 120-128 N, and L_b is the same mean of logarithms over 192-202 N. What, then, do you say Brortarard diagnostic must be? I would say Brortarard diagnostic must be 0.97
